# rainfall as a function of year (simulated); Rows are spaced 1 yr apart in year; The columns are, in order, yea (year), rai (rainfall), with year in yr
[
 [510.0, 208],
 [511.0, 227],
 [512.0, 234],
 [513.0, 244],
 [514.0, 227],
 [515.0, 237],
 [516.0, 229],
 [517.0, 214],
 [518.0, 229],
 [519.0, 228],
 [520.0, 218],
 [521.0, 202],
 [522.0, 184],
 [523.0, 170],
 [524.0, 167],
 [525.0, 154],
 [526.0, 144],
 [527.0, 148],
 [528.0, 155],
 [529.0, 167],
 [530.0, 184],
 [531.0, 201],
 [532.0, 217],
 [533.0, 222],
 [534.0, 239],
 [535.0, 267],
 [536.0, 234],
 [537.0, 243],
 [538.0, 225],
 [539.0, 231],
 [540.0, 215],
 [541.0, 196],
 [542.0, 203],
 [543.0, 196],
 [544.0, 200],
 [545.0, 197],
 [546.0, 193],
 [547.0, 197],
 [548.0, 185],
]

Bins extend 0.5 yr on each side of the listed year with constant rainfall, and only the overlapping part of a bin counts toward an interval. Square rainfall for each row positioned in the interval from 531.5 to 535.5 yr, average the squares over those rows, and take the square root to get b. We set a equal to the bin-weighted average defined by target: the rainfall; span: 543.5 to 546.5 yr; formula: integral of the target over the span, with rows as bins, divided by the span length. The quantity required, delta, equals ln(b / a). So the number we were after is 0.2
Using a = 197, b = 237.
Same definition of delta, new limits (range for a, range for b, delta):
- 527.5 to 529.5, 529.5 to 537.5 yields 0.3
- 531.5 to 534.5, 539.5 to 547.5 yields -0.1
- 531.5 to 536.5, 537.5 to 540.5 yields -0.1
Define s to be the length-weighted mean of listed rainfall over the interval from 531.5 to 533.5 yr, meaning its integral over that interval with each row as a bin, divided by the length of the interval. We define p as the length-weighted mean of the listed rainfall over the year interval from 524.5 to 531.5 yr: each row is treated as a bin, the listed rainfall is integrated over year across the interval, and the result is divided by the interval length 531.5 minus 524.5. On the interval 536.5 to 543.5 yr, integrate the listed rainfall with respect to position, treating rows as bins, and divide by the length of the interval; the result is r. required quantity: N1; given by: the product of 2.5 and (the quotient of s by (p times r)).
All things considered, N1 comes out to 0.015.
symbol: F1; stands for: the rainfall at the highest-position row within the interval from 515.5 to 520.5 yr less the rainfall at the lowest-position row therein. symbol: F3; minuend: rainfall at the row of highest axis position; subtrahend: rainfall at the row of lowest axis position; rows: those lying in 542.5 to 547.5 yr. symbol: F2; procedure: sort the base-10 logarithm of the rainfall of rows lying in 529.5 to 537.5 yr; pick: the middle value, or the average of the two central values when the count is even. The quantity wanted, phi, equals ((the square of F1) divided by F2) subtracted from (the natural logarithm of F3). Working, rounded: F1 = -11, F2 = 2.36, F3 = 1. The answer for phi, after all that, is -51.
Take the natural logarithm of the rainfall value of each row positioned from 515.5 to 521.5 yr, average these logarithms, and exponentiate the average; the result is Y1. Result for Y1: 220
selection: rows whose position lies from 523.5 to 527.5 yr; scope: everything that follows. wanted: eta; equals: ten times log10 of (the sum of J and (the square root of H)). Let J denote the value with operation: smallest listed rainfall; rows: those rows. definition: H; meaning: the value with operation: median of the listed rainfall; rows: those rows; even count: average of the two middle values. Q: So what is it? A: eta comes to 21.9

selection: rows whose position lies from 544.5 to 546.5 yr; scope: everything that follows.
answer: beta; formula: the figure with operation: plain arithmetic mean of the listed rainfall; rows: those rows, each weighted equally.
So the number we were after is 195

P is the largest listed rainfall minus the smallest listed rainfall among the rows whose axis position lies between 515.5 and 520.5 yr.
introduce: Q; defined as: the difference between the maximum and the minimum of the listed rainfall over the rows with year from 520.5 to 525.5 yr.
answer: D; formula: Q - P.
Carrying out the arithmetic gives 33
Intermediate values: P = 15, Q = 48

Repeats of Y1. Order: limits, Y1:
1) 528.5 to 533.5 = 197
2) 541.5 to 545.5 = 199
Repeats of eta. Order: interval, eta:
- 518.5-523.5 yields 22.7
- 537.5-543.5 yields 23.2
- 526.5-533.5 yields 22.1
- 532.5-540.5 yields 23.6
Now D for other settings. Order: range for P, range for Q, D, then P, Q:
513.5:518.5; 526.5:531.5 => 30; 23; 53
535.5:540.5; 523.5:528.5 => -5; 28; 23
